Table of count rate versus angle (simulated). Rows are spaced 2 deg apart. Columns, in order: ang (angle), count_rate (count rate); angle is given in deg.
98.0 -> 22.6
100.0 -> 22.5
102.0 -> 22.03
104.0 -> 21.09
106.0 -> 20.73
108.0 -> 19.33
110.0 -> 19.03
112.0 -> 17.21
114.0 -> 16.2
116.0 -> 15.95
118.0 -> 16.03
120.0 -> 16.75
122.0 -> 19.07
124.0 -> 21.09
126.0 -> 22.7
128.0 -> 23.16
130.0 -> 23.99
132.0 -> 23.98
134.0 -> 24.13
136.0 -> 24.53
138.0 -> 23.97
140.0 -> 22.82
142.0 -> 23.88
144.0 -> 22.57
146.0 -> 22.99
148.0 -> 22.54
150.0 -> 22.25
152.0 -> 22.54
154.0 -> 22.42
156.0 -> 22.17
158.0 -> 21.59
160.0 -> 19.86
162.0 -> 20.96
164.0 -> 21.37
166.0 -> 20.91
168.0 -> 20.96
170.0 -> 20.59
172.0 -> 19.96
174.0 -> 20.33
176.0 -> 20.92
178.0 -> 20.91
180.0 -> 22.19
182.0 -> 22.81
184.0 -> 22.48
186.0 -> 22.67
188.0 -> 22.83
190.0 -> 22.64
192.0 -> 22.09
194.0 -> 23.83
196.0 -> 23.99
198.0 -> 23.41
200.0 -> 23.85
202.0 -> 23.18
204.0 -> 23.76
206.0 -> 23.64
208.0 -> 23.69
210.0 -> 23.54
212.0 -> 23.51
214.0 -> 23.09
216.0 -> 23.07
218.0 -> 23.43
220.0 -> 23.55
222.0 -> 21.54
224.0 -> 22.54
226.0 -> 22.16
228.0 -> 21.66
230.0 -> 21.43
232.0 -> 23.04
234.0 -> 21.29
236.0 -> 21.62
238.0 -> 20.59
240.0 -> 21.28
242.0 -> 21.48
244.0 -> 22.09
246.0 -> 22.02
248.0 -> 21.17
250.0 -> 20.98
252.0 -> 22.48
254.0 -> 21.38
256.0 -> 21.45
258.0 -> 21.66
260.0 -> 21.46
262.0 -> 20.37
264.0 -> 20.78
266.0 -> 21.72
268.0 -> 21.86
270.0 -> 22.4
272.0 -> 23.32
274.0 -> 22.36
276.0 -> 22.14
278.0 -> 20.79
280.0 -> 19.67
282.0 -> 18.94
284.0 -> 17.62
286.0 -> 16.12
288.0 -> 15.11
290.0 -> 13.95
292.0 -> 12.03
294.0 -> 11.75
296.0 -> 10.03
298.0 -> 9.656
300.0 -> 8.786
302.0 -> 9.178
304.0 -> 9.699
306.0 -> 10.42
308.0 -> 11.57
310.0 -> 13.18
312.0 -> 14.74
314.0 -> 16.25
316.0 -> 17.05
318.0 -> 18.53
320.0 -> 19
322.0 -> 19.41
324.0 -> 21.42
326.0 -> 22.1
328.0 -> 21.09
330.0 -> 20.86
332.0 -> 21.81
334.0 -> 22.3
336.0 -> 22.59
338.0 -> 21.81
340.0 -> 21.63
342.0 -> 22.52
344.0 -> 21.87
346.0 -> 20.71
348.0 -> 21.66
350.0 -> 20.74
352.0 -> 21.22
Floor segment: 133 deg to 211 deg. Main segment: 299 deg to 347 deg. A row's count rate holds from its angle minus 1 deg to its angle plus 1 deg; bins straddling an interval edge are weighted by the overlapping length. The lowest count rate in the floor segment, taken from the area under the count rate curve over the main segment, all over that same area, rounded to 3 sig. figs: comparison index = 0.977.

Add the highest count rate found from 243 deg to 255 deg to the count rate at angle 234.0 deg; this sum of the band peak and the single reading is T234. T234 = 43.8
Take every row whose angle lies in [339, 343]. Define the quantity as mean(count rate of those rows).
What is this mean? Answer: 22.1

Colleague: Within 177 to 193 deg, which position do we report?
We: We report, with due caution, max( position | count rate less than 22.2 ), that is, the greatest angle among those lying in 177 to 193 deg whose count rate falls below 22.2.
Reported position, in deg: 192.0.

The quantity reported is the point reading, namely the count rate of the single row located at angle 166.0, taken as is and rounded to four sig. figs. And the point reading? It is 20.91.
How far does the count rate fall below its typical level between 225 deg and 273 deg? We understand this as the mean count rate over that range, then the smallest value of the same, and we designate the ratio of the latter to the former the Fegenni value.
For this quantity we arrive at 0.94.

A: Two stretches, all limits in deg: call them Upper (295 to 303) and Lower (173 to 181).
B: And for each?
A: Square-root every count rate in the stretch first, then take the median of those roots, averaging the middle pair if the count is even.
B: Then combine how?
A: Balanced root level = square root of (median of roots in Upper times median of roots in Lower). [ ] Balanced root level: 3.75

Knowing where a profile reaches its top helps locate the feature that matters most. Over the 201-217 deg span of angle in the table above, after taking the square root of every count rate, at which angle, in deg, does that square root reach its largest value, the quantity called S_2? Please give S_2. 204.0 deg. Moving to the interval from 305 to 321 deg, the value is 320.0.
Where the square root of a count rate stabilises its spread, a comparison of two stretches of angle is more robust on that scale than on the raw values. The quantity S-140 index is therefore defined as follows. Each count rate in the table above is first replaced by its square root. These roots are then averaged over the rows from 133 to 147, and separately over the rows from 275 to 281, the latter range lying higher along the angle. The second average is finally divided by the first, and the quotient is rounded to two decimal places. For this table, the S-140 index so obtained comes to 0.94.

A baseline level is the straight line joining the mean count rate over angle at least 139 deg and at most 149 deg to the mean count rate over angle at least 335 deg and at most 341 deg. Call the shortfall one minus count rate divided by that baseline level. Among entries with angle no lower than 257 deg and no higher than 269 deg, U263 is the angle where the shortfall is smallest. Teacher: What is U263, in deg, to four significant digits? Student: 268.0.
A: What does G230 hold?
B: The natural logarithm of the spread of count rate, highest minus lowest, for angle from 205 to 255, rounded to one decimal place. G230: 1.1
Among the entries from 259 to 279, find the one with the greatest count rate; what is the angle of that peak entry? 272.0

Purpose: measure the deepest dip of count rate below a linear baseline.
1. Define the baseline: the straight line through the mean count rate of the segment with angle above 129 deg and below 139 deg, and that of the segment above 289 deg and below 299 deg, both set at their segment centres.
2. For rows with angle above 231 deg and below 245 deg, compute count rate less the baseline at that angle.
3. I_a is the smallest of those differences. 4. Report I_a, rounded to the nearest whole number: 5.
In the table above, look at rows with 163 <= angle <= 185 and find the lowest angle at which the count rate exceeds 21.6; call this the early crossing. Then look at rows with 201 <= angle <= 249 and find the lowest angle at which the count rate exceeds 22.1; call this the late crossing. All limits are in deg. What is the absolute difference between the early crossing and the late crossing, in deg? 22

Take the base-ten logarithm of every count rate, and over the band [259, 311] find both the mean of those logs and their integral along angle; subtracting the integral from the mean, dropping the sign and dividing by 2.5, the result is 24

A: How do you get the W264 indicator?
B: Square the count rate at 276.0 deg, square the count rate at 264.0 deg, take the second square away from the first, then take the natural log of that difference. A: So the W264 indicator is 4.1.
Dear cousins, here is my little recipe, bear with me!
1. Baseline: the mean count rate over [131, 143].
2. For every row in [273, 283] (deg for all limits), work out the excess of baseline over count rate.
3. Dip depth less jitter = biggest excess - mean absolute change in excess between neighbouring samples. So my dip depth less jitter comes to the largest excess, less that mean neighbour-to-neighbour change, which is 4.1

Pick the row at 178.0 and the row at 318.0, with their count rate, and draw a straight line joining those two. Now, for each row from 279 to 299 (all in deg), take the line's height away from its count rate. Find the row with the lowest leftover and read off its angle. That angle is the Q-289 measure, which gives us 298.0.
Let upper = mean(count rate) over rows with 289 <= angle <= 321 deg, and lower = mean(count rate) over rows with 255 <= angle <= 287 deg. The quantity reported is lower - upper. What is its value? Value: 7.9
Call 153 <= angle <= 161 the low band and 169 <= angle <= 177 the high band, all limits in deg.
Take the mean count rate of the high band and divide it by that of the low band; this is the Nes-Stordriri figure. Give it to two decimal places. 0.95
